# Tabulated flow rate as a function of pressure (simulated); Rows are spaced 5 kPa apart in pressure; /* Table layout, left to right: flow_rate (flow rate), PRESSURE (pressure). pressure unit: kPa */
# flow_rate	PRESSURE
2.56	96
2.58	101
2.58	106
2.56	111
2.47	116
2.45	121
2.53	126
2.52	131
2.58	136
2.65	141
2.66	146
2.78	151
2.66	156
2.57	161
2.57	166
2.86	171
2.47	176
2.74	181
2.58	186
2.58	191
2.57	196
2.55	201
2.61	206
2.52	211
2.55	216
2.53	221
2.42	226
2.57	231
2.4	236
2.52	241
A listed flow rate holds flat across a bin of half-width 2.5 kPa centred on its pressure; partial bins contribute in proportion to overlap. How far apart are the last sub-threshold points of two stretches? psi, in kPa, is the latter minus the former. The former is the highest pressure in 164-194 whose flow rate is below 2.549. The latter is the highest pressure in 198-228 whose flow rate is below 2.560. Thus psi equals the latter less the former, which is 50 kPa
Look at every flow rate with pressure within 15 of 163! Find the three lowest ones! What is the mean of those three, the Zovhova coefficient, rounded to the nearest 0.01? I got 2.54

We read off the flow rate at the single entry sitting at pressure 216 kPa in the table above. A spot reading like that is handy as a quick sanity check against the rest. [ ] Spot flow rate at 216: 2.55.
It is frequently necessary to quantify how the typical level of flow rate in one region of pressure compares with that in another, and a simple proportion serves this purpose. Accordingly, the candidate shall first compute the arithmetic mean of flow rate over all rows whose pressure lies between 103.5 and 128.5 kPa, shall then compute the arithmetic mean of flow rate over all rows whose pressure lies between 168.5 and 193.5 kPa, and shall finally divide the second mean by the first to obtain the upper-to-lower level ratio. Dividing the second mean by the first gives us 1.05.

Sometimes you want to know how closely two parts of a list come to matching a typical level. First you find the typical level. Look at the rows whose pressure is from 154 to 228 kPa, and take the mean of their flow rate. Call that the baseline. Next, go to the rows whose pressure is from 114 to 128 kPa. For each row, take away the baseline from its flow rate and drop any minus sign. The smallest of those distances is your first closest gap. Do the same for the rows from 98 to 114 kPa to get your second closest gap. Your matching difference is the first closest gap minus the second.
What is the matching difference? 0.050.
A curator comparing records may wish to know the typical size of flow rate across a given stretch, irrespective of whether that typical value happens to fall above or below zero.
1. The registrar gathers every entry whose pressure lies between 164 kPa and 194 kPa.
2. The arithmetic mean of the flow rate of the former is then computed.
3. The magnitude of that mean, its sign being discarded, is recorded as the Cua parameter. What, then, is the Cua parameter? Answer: 2.63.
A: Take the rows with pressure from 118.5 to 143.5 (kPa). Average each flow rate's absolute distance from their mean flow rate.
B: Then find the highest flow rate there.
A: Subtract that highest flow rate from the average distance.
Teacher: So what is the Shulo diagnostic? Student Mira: -2.59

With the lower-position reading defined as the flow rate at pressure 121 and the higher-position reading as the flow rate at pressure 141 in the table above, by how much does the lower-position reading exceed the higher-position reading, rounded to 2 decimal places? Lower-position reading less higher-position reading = -0.20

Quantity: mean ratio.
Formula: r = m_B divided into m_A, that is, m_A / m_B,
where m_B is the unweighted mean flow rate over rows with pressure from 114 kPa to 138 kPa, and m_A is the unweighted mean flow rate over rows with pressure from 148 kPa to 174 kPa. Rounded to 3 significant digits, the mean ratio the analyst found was 1.07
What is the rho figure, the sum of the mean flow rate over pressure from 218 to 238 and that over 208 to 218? 5.02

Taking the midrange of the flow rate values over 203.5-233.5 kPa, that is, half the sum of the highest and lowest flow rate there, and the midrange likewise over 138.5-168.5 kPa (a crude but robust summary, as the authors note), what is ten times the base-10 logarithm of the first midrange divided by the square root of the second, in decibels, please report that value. 1.87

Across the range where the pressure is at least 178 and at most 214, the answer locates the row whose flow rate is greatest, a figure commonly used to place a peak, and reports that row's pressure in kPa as 181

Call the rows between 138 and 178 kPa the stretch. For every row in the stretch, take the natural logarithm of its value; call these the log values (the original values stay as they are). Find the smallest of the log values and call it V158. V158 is 0.90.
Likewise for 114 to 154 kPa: 0.90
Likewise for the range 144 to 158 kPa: 0.98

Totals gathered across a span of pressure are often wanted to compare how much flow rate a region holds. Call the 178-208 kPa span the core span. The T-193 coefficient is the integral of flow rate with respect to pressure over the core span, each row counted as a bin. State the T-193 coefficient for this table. 78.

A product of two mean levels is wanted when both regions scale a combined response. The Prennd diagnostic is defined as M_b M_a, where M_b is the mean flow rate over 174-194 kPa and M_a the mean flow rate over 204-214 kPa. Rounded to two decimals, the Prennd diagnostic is 6.65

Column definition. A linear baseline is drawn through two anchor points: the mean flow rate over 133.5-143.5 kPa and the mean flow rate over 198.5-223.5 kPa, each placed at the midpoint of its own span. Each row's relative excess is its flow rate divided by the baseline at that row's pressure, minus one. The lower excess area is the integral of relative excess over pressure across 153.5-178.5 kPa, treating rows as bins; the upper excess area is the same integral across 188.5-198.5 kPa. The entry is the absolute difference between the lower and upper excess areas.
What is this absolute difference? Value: 0.31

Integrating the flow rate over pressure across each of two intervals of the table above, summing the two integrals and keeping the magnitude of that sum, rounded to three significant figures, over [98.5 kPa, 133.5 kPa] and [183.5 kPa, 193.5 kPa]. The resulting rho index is 114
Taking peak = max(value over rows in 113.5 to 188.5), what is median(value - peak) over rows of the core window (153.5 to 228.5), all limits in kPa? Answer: -0.290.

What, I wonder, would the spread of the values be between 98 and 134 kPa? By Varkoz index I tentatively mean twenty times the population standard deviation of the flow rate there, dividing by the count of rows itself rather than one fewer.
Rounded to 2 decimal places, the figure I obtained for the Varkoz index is 0.95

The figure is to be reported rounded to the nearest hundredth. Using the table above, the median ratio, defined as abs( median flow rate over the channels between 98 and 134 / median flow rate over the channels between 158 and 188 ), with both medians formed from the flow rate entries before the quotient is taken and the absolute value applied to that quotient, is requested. 0.98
